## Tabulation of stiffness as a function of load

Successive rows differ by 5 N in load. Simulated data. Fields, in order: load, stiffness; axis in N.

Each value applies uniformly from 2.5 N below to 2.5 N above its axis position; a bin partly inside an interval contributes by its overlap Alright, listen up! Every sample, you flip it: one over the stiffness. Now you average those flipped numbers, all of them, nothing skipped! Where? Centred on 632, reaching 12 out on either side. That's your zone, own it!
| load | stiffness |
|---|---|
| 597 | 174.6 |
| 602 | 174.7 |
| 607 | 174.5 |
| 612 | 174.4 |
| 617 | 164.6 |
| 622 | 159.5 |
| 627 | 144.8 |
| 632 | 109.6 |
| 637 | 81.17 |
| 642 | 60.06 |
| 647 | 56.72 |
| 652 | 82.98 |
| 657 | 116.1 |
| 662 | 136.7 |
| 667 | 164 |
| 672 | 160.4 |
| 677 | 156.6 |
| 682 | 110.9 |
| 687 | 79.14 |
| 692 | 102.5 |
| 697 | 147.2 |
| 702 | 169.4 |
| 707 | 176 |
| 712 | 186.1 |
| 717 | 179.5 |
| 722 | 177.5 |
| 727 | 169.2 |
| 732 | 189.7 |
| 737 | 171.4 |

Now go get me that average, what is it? 0.010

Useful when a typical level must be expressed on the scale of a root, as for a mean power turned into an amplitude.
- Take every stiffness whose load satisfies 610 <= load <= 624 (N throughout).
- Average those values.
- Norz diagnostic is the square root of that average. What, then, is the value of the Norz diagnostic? 12.9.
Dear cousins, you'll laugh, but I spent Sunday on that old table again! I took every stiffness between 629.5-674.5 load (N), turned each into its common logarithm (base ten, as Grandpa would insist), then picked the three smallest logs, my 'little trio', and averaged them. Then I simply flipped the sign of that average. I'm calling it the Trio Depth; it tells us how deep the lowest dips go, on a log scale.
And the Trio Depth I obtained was -1.81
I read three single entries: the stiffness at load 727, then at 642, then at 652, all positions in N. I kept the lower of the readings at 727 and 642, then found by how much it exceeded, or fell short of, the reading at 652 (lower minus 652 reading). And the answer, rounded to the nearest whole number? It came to -23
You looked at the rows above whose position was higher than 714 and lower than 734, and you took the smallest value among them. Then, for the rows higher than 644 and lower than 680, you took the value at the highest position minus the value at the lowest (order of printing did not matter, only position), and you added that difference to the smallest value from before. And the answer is 269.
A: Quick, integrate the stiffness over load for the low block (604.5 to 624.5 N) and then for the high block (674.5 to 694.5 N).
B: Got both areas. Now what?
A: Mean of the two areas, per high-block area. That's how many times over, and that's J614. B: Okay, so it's 1.25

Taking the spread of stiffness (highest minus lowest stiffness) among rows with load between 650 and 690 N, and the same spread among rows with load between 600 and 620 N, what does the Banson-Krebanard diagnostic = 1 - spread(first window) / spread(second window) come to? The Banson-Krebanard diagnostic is -7.4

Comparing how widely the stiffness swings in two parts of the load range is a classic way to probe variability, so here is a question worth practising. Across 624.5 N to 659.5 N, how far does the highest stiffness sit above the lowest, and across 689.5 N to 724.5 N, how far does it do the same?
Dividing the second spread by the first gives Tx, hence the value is 0.9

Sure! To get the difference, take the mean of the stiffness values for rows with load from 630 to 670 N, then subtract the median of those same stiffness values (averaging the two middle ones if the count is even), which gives 5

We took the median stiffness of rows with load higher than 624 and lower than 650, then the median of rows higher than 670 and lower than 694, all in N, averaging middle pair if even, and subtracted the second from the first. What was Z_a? -30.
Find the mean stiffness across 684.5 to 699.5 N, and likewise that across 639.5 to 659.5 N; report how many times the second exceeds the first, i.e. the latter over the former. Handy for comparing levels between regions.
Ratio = 0.72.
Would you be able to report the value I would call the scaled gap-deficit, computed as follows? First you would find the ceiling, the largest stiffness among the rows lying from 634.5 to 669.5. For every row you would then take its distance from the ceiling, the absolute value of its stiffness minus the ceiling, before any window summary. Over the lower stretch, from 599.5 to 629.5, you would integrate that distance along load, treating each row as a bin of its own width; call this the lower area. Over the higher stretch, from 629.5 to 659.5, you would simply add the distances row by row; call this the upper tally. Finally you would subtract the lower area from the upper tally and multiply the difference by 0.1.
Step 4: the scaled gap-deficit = 20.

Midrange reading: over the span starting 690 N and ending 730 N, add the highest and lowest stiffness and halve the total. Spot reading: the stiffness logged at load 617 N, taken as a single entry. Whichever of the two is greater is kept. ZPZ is 165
